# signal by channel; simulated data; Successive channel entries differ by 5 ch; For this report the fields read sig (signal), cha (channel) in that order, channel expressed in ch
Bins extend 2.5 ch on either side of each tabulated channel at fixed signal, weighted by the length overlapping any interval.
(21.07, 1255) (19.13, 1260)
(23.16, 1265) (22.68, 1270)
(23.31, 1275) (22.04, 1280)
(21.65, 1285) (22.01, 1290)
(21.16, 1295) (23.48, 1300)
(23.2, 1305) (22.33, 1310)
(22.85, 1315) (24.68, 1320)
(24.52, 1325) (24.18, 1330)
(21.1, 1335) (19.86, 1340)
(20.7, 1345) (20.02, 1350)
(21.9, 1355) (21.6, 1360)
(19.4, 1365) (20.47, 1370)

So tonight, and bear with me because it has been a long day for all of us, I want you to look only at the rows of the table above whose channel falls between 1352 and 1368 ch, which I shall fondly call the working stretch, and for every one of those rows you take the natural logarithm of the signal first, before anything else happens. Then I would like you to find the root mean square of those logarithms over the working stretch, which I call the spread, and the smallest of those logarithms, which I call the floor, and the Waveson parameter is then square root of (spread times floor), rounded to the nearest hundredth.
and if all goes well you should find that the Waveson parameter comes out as 3.00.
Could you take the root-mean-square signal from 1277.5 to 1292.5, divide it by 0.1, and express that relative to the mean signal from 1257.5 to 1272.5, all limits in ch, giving 10.1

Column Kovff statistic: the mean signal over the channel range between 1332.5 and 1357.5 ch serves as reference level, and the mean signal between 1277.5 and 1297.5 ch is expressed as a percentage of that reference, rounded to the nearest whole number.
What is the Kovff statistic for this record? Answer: 105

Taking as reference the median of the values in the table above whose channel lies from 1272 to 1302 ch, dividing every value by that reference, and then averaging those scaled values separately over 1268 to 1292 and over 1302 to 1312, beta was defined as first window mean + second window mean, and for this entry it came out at 2.05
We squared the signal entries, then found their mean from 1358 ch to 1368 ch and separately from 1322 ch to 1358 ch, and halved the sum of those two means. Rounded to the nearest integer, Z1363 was 449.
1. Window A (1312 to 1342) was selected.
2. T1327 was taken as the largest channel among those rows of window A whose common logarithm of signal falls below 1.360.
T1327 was 1340 ch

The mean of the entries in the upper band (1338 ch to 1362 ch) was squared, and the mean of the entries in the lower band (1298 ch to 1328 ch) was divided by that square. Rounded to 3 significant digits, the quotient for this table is 0.0543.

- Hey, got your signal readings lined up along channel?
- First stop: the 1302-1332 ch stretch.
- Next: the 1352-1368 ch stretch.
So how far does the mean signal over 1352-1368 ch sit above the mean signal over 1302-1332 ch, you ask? -2.7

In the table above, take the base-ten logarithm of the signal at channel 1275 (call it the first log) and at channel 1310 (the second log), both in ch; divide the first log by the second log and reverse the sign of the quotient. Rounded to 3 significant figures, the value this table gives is -1.01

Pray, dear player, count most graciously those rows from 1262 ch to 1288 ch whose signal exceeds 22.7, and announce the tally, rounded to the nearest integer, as 2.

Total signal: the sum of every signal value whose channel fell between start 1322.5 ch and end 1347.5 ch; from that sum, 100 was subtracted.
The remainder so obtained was 10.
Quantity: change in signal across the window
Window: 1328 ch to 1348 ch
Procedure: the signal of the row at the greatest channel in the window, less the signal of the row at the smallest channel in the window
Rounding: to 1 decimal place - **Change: -3.5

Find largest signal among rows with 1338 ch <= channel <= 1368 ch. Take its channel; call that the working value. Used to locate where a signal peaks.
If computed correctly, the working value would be 1355 ch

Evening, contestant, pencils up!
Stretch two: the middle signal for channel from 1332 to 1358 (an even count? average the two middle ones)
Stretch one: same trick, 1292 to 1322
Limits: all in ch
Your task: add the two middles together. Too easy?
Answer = 43.7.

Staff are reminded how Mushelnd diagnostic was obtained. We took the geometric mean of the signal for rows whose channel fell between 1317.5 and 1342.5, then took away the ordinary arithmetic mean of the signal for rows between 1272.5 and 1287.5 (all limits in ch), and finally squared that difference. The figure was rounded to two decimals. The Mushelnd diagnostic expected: 0.20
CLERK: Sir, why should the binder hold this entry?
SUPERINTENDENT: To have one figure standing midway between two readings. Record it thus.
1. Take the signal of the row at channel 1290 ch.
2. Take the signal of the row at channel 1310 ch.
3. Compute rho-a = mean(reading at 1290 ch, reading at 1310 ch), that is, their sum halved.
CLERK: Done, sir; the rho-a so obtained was 22.2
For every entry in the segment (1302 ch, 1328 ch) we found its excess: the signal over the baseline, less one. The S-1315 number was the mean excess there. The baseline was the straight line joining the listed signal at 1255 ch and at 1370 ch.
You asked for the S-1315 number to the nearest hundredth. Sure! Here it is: 0.13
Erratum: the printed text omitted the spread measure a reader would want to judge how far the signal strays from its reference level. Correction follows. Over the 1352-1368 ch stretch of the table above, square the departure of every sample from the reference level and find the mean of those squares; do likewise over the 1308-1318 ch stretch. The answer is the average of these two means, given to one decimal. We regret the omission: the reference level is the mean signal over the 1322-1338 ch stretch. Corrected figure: 3.5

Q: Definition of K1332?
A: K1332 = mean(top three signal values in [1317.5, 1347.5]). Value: 24.5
